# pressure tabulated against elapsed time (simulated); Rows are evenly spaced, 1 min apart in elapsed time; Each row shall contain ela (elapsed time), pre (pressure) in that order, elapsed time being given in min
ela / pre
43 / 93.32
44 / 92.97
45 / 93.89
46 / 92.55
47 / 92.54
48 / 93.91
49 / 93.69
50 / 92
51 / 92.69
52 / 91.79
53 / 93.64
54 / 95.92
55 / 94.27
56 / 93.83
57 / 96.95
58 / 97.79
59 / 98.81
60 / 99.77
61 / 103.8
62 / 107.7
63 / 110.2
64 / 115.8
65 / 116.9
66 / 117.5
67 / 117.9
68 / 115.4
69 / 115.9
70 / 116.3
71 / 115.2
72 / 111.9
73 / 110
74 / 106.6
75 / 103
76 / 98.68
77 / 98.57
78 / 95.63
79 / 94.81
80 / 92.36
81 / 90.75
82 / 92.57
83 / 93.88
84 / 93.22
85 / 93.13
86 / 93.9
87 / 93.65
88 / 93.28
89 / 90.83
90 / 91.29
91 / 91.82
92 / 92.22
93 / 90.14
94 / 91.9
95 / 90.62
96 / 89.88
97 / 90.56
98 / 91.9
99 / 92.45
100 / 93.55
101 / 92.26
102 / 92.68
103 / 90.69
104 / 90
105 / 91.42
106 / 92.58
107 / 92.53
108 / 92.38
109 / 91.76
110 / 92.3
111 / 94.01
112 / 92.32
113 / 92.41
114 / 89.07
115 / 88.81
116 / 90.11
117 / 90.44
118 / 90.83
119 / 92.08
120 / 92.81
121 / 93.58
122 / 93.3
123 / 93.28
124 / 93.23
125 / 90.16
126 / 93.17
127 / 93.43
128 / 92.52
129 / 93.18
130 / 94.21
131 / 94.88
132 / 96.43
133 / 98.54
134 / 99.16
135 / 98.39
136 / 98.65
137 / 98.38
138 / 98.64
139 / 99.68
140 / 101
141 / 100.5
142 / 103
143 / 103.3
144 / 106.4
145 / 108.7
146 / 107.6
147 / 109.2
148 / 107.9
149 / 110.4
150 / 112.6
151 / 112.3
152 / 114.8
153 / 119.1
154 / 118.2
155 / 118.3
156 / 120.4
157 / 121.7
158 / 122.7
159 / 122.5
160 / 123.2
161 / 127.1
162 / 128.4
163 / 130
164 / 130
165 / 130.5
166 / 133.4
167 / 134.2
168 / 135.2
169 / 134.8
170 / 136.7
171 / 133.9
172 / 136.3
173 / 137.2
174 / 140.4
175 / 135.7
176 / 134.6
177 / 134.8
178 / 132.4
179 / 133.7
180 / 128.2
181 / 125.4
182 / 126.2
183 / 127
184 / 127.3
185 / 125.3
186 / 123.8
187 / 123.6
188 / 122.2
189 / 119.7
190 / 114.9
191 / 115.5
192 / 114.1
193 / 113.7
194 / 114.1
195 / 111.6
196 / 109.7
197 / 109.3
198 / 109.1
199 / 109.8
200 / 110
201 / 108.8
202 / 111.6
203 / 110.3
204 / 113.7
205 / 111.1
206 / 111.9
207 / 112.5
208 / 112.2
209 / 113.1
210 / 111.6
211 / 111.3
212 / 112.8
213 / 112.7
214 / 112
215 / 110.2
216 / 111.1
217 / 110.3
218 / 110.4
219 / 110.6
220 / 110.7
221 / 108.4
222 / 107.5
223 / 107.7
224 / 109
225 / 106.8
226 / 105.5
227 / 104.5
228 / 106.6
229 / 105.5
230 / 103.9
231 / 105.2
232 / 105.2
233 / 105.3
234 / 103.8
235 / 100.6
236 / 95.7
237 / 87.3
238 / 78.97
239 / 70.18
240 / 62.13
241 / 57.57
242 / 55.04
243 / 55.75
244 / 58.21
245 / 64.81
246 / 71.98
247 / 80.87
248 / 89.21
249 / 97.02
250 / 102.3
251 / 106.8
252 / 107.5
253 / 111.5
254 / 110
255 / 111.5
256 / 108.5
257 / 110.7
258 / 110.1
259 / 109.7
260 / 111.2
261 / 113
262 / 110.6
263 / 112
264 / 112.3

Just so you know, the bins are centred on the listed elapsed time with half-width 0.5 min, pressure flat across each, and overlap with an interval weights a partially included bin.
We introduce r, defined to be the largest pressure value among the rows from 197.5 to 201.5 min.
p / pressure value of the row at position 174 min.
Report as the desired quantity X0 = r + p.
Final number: 250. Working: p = 140.4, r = 110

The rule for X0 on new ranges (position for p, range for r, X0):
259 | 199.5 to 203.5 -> 221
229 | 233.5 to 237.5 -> 209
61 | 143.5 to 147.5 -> 213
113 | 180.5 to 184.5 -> 220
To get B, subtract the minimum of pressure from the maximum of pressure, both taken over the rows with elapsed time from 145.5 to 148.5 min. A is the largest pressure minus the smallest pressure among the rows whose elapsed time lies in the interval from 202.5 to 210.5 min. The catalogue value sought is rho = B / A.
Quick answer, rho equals 0.5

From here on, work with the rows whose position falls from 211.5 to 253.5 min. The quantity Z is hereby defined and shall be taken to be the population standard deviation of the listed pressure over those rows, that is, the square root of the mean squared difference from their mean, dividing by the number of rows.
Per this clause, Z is 18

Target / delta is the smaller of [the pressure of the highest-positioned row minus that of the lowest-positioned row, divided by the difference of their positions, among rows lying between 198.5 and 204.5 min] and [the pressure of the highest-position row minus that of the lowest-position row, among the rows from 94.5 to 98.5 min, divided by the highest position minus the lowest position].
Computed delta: 0.4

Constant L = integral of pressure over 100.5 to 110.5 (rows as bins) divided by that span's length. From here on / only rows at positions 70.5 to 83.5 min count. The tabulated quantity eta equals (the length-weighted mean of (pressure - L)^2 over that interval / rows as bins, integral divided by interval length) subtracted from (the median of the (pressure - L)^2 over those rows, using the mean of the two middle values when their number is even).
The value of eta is -88.6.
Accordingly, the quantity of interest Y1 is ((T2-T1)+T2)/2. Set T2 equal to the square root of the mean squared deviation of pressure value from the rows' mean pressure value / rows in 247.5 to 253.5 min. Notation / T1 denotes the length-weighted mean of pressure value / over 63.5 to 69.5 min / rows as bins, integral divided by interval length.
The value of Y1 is -51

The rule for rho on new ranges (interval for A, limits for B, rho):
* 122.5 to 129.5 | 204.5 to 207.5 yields 0.4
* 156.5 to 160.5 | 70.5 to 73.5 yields 3.5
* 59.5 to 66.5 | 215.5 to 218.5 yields 0.0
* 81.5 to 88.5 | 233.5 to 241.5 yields 34.8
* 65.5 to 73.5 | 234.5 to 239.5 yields 3.9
